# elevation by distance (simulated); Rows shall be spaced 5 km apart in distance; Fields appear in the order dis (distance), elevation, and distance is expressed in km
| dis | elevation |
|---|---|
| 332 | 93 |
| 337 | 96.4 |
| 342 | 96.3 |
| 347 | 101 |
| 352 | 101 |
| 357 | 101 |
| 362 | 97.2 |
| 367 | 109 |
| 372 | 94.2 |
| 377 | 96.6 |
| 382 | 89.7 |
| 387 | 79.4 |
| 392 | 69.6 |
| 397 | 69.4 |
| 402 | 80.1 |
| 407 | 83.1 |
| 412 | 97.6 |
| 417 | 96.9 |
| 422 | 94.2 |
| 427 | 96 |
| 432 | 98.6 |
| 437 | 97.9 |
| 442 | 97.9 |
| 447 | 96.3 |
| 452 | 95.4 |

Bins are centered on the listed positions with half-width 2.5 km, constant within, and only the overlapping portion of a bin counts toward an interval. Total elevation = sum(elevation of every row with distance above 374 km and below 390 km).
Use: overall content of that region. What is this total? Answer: 266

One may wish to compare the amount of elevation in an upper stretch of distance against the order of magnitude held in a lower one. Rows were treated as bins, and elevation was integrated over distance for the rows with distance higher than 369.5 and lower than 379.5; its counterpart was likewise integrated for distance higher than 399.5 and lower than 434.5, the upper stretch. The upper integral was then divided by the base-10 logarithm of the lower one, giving 1085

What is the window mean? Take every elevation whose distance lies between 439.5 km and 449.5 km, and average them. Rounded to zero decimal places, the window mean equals 97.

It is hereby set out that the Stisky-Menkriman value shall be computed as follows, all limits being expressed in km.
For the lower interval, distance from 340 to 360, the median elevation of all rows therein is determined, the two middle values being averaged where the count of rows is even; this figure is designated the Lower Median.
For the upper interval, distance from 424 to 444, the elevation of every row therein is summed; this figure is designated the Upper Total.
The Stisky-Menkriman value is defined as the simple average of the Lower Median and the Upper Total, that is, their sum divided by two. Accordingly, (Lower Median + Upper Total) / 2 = 246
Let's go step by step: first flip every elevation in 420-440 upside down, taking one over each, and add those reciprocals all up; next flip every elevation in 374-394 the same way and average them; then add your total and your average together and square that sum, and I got 0.0029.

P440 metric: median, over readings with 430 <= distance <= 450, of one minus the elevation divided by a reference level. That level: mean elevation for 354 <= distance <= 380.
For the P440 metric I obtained 0.02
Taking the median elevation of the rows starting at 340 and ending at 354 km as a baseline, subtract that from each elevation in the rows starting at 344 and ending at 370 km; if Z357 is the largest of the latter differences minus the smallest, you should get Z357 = 12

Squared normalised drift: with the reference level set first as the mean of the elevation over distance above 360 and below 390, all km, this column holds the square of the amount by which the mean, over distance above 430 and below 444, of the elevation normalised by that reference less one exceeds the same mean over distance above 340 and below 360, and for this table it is 0.000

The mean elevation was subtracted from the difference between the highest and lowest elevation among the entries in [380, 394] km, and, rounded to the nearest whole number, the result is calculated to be -59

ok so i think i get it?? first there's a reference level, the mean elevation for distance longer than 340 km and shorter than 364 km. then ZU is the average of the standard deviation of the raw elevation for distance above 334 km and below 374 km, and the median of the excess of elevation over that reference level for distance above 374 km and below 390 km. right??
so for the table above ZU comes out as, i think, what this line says -3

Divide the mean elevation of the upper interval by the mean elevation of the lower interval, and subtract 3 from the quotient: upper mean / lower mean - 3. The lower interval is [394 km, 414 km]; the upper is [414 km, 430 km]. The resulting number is -1.8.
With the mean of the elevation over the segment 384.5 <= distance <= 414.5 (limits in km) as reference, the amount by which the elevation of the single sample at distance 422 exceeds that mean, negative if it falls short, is 14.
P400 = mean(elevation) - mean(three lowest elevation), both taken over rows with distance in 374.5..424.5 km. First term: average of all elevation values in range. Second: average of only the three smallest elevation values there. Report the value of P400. 13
